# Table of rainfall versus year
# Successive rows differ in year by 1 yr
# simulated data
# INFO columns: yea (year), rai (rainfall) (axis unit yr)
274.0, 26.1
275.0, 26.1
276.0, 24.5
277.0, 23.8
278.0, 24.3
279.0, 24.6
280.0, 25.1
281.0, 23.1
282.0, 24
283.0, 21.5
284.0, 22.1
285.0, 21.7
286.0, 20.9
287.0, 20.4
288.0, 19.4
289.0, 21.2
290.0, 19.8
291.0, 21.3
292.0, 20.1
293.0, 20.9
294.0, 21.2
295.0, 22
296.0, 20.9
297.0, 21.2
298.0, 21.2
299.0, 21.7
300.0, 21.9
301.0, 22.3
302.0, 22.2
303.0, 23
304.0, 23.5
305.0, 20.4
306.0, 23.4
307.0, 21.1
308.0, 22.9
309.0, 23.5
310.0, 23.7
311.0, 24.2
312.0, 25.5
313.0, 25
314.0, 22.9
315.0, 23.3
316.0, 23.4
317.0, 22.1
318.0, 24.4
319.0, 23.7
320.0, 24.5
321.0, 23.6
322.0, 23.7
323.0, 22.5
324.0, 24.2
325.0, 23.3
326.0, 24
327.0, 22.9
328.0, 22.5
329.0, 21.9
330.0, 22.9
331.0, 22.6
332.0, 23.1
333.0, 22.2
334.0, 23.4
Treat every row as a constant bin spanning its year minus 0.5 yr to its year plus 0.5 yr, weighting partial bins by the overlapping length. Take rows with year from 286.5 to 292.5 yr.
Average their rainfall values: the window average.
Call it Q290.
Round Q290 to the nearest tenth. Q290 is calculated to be 20.4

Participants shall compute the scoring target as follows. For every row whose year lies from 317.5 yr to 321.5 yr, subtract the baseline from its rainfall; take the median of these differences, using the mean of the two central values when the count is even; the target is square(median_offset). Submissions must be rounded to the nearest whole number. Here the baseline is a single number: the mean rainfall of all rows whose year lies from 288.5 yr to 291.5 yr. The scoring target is 11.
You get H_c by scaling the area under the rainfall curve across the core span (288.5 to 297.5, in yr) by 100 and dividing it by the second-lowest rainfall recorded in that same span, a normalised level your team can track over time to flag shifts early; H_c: 938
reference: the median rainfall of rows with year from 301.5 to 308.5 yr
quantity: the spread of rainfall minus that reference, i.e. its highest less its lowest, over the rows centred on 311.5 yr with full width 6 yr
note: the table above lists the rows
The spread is 2.60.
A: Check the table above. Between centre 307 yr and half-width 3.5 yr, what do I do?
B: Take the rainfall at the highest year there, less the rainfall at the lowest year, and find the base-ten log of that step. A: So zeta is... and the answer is -0.7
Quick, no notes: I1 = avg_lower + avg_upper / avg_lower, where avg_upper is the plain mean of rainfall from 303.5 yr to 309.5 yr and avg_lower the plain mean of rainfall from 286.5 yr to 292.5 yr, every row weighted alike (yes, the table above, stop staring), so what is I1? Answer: 21.5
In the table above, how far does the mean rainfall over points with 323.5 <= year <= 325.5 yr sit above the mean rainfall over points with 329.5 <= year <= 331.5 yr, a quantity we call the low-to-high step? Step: 1.0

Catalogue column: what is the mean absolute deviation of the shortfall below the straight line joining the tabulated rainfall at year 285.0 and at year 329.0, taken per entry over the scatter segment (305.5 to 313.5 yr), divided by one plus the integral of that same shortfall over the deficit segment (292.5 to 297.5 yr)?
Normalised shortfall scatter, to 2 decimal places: 0.26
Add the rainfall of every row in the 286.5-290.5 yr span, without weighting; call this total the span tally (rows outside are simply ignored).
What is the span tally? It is 81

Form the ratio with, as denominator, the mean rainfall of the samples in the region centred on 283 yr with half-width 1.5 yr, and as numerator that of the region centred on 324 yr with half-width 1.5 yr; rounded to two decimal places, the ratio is 1.04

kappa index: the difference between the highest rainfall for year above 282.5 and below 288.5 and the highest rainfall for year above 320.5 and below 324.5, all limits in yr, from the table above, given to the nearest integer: -2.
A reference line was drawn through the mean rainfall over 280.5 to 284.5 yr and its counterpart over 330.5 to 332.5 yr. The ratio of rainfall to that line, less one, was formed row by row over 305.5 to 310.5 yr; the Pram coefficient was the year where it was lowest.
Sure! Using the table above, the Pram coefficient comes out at 307.0 yr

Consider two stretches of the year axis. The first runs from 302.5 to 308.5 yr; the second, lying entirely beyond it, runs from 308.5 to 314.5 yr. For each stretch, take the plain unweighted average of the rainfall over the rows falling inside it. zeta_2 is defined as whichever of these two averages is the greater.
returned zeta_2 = 24.1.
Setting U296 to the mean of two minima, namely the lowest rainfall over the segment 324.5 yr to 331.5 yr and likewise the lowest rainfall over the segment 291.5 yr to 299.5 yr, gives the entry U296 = 21.0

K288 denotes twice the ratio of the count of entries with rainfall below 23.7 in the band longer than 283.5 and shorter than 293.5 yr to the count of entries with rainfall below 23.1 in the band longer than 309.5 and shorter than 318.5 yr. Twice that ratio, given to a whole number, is 10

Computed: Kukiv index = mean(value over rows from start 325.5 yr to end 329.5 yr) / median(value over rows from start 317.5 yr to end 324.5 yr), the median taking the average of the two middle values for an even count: 0.96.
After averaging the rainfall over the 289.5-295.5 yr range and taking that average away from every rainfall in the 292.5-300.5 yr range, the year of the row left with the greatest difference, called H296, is 295.0 yr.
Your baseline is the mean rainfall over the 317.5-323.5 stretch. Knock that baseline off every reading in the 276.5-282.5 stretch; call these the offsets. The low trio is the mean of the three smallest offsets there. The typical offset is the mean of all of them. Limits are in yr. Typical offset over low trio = -4.2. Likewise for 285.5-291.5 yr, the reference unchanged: 0.8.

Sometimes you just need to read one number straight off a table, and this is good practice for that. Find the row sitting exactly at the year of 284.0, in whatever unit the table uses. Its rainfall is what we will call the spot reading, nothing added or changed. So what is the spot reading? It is 22.1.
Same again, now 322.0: 23.7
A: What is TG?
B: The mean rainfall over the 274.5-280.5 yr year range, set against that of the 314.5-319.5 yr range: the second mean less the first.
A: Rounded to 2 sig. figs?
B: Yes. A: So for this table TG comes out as -1.4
